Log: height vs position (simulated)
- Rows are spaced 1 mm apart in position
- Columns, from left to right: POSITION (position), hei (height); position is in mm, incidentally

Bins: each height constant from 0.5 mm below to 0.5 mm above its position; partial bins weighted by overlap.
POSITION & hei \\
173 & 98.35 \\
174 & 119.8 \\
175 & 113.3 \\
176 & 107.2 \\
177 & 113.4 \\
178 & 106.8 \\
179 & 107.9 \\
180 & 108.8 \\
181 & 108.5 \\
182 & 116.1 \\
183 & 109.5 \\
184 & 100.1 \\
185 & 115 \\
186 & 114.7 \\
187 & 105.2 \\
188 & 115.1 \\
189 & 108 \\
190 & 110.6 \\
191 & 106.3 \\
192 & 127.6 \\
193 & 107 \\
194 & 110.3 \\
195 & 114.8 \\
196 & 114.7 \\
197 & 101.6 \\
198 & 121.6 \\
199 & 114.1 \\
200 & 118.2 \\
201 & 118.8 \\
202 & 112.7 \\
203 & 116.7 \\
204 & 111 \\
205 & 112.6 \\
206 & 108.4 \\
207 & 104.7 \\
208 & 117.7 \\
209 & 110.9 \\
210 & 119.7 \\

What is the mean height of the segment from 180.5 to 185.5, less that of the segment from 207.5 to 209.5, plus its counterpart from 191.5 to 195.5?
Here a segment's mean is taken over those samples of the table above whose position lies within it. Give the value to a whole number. 110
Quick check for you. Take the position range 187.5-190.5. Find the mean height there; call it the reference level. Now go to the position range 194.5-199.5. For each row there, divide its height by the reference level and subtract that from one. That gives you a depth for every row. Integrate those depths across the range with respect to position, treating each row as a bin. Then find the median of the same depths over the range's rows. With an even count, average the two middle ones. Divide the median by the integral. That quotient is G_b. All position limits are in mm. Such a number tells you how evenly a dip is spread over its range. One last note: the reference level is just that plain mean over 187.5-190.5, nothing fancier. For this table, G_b 0.33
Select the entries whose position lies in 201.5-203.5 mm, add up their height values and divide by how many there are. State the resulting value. 114.7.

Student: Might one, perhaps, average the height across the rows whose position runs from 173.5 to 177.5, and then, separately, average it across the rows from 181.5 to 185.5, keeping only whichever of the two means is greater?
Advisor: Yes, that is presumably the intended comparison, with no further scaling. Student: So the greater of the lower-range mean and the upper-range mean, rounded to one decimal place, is 113.4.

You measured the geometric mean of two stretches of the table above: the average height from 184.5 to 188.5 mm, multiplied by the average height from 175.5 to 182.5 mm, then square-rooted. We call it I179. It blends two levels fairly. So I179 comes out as 111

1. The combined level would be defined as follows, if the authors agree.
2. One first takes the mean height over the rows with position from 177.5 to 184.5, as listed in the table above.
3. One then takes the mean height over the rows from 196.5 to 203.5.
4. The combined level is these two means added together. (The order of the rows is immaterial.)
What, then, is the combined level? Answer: 223.1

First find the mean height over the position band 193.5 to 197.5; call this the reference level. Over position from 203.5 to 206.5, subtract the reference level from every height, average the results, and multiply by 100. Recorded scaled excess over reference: 32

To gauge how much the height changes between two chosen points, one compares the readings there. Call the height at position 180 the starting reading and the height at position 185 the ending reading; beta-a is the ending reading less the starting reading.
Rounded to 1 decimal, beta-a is 6.2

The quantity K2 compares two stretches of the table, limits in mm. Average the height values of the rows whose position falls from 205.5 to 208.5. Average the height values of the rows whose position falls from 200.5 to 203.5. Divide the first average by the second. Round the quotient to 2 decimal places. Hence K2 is 0.95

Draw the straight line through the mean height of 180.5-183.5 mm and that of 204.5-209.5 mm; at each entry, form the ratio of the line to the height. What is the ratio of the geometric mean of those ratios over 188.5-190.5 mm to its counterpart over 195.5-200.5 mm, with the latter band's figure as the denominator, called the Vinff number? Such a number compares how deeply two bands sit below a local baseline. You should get 1.043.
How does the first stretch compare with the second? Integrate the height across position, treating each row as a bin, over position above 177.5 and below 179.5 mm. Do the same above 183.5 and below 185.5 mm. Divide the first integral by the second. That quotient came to 1.00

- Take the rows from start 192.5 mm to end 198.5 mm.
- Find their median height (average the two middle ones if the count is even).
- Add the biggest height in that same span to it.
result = 234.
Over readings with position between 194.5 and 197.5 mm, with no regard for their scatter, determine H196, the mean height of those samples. 110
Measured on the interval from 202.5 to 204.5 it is 114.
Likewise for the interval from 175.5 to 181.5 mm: 109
